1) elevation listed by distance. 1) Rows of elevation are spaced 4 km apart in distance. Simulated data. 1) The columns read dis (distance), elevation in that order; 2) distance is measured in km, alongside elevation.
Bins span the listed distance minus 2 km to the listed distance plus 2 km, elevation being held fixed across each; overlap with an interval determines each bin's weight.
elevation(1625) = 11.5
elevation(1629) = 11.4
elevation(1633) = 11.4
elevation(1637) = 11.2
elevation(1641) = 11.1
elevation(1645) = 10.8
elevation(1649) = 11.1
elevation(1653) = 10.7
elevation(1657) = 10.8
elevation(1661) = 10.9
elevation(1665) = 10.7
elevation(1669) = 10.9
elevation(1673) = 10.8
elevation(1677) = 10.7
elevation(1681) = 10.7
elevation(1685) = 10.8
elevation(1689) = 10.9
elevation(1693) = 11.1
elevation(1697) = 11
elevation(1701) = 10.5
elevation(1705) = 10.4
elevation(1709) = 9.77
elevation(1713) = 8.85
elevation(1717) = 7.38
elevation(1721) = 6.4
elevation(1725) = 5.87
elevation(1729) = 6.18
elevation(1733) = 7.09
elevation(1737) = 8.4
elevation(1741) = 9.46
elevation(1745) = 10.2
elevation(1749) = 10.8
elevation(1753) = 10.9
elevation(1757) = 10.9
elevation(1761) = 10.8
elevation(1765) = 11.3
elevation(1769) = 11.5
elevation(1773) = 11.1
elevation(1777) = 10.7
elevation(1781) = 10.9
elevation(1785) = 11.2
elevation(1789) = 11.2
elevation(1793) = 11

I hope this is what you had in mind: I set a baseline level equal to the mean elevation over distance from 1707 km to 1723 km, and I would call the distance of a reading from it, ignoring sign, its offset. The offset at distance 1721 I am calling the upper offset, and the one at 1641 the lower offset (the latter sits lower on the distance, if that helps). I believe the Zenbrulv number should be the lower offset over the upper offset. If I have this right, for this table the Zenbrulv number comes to 1.8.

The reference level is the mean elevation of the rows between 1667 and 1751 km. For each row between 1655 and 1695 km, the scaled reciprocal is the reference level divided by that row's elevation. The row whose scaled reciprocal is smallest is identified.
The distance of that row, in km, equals 1693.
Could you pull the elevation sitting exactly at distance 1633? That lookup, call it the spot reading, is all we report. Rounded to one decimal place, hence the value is 11.4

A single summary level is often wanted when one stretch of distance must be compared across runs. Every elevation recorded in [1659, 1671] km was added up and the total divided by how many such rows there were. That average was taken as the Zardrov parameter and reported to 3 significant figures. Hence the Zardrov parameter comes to 10.8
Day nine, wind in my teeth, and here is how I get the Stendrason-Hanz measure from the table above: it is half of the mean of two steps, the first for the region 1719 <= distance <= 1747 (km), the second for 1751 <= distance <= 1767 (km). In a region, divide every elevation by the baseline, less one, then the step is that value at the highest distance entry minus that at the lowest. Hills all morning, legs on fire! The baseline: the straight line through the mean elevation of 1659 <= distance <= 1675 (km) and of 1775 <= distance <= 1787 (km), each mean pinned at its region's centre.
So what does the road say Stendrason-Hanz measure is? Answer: 0.10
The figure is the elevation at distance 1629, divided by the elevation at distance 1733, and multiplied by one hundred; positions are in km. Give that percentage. 161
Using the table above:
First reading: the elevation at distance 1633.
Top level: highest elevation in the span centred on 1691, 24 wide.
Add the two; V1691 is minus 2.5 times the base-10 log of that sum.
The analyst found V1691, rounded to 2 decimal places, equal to -3.38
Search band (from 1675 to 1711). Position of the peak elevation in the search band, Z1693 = 1693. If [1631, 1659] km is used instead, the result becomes 1633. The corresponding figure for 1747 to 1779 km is 1769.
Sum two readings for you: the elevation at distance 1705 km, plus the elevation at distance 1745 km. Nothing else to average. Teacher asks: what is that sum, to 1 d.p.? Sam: 20.6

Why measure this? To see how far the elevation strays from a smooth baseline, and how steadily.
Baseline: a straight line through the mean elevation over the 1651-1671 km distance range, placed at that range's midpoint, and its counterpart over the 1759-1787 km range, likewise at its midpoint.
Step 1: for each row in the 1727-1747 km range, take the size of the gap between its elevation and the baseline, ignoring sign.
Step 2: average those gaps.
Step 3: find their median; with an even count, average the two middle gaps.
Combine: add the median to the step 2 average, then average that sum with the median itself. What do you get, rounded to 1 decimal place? 3.9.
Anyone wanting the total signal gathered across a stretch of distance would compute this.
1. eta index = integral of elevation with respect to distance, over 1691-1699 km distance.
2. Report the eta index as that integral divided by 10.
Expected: 8.8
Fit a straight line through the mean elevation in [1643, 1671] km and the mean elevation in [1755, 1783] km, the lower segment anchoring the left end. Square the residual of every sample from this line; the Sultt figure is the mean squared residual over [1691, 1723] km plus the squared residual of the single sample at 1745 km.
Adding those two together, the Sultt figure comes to 5.6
